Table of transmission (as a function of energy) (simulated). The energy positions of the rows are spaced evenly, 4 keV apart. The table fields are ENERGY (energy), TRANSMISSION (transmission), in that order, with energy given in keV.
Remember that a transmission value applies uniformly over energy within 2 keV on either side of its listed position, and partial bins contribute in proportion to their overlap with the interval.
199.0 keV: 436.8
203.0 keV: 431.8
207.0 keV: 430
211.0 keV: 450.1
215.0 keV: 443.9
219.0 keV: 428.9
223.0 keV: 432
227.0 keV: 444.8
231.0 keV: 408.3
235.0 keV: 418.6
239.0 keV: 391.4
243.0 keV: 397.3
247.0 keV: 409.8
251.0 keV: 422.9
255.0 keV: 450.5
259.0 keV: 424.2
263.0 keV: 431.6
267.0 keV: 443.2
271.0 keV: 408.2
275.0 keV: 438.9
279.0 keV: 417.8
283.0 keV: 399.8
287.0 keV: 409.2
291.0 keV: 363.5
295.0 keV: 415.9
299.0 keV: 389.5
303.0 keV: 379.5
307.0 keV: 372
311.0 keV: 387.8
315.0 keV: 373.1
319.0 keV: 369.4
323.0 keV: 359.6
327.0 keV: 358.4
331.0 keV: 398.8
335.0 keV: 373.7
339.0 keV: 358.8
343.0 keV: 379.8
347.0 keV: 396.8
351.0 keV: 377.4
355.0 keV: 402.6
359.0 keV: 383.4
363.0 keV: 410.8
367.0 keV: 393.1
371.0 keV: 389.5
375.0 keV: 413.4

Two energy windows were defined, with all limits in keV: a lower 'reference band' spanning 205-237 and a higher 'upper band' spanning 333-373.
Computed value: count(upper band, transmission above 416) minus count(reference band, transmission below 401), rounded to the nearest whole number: 0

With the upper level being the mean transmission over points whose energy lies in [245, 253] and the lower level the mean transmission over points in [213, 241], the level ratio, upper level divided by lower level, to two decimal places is 0.98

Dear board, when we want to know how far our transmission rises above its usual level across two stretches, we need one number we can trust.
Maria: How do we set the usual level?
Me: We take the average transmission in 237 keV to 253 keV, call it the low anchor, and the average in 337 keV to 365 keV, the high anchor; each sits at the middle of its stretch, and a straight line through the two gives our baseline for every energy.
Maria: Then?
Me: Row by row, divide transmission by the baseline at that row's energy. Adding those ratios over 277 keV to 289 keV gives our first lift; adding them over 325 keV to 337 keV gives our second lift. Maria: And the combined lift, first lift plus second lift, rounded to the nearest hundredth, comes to 5.97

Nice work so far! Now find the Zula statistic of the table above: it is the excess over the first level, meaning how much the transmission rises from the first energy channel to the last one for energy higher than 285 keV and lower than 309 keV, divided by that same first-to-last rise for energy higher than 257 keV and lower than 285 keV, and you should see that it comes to 1.5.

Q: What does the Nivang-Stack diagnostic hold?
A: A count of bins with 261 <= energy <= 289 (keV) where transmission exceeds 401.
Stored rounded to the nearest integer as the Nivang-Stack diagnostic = 6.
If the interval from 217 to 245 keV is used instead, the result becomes 5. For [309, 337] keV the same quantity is 0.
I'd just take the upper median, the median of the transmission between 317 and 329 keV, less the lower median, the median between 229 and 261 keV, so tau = -55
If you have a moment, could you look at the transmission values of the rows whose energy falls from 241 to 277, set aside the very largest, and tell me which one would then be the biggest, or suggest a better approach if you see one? 443.2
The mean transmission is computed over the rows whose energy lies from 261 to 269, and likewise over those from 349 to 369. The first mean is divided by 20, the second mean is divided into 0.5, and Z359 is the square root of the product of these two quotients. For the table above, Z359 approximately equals 0.167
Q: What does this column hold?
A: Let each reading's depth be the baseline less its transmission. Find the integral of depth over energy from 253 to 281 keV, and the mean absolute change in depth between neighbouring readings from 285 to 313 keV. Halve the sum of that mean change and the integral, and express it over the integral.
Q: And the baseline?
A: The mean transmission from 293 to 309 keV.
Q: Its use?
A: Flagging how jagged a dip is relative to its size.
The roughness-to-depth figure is 0.489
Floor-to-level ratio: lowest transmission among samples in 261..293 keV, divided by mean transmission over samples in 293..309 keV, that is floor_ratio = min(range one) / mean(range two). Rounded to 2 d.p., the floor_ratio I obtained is 0.93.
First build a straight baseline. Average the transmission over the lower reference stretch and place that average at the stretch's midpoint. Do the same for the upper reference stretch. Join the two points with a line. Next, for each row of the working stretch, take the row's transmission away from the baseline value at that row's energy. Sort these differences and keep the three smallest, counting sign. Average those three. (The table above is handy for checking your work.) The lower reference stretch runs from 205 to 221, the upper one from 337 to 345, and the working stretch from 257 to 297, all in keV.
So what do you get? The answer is -30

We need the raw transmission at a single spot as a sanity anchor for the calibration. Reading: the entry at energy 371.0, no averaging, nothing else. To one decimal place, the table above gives 389.5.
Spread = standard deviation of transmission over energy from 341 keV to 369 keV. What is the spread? 12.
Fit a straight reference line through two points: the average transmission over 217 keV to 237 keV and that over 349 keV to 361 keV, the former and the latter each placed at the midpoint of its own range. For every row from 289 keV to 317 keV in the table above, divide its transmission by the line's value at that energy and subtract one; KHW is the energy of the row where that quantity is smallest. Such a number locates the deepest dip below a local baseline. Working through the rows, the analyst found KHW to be 291.0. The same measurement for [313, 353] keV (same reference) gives 327.0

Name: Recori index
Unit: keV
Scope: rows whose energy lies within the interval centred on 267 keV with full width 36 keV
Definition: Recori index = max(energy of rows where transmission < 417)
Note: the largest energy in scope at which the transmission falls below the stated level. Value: 283.0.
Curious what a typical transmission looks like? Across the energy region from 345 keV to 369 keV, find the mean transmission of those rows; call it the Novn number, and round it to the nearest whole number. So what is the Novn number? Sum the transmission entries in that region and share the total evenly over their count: 394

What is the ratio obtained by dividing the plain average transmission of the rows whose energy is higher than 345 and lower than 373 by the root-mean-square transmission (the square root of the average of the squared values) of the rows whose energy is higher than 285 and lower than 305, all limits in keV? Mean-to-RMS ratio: 1.00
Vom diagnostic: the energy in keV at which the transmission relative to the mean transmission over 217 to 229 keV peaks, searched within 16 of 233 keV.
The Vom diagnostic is 227.0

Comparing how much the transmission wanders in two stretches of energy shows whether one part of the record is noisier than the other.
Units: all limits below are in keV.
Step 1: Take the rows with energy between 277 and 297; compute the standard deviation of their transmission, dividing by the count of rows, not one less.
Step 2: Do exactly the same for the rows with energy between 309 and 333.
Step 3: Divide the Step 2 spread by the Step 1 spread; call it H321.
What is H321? 0.73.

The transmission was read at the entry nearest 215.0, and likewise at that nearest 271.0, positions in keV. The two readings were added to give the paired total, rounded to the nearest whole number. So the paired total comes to 852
